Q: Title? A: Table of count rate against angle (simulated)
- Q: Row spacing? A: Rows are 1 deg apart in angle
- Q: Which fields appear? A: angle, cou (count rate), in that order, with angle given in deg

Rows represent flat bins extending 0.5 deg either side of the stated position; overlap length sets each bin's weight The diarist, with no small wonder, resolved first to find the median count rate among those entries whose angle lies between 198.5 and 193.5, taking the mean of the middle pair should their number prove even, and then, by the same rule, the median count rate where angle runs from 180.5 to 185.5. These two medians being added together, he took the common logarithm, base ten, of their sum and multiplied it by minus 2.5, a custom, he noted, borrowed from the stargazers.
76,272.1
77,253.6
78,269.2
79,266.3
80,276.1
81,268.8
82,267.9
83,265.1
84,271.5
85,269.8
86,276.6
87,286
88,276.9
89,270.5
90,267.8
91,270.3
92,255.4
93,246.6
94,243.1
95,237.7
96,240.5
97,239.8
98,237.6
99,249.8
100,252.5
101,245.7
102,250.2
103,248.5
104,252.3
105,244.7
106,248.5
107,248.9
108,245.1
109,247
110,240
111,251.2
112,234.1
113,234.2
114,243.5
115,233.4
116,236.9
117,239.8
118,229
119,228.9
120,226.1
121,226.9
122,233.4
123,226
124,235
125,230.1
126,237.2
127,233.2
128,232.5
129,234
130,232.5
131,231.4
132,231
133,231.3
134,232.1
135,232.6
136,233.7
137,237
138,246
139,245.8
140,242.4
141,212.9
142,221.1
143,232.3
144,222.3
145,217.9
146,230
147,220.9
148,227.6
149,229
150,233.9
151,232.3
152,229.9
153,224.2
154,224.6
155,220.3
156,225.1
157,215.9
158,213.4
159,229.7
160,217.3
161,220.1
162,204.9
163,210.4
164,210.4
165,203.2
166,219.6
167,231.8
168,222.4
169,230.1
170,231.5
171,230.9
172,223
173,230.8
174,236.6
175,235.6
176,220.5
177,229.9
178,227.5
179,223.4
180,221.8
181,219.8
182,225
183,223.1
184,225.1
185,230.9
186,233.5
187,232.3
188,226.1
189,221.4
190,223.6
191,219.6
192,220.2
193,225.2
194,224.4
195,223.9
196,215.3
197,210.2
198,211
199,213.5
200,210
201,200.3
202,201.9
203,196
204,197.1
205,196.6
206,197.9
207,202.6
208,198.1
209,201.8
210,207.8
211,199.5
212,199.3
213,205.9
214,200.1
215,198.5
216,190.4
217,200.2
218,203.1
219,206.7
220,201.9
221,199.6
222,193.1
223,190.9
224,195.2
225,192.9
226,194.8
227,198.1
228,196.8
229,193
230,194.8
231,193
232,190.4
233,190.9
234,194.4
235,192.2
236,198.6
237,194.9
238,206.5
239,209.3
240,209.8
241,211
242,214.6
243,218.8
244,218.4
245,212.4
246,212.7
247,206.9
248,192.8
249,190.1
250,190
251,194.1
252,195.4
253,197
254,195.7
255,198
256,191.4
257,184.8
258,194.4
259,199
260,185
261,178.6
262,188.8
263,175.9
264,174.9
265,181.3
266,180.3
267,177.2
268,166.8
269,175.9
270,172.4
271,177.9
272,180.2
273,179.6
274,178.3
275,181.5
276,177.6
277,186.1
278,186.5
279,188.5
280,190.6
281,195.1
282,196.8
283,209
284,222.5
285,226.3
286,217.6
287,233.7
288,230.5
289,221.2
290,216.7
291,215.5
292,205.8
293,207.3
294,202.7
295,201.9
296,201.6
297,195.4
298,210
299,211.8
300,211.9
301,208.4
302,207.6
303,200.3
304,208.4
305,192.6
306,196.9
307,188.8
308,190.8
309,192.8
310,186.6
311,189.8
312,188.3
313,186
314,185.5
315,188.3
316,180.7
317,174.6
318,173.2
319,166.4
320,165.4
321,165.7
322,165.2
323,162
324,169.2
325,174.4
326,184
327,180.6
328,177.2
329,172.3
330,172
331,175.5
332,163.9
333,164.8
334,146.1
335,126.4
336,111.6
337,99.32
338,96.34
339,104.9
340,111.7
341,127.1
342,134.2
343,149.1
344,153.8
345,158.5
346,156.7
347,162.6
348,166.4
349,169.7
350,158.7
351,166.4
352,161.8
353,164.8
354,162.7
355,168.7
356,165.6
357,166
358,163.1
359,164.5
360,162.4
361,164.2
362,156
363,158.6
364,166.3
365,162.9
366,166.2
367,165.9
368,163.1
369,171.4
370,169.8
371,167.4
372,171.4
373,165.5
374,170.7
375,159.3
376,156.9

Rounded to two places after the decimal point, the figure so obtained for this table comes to -6.61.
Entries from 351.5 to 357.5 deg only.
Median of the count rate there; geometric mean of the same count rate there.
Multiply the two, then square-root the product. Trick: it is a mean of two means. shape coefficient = 165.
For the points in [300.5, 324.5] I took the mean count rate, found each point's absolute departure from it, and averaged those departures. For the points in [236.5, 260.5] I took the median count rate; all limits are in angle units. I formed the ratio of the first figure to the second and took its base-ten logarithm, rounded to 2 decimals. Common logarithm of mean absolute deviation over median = -1.23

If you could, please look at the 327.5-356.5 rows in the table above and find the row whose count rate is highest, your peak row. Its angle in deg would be 328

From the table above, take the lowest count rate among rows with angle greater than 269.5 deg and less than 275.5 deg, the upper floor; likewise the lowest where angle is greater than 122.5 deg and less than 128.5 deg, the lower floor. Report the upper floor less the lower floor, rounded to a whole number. -54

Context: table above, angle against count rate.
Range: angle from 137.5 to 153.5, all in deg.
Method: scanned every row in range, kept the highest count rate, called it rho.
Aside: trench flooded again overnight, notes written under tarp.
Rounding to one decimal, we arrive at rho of 246.0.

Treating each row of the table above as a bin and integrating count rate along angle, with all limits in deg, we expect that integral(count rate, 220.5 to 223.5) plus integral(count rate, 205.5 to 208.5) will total 1182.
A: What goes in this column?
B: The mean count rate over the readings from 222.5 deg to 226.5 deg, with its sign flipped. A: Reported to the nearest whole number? -193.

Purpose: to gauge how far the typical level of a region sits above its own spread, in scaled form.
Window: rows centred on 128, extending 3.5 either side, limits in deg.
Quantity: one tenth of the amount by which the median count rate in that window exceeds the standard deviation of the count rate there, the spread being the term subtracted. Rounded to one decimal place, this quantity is 23.0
